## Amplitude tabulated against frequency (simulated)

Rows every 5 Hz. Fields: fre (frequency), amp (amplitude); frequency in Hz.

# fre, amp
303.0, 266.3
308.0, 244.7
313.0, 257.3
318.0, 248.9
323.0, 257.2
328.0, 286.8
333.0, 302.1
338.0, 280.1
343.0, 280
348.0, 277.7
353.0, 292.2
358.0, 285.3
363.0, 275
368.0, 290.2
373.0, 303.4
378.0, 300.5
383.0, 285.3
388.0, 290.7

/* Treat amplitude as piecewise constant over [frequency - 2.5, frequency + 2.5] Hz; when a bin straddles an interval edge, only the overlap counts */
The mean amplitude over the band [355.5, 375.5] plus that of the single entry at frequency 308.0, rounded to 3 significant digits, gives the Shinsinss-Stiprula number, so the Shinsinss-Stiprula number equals 533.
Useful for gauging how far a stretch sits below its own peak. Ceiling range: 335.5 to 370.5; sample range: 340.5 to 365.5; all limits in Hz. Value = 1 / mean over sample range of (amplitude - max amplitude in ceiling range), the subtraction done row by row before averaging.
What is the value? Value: -0.10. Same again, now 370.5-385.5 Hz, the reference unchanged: 0.24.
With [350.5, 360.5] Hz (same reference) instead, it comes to -0.29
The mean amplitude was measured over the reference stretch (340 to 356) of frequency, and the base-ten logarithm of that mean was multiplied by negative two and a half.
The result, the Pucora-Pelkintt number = -6.13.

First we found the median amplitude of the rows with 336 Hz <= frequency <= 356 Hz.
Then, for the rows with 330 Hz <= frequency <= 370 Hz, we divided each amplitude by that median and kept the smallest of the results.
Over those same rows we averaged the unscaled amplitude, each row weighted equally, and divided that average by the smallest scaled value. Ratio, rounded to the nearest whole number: 291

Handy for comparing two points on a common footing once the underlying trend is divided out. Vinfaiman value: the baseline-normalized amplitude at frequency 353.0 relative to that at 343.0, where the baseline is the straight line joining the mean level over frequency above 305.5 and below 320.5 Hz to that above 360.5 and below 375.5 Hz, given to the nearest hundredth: 1.02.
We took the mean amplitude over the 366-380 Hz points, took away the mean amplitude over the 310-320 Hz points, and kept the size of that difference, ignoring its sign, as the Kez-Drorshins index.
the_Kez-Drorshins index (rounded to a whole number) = 45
